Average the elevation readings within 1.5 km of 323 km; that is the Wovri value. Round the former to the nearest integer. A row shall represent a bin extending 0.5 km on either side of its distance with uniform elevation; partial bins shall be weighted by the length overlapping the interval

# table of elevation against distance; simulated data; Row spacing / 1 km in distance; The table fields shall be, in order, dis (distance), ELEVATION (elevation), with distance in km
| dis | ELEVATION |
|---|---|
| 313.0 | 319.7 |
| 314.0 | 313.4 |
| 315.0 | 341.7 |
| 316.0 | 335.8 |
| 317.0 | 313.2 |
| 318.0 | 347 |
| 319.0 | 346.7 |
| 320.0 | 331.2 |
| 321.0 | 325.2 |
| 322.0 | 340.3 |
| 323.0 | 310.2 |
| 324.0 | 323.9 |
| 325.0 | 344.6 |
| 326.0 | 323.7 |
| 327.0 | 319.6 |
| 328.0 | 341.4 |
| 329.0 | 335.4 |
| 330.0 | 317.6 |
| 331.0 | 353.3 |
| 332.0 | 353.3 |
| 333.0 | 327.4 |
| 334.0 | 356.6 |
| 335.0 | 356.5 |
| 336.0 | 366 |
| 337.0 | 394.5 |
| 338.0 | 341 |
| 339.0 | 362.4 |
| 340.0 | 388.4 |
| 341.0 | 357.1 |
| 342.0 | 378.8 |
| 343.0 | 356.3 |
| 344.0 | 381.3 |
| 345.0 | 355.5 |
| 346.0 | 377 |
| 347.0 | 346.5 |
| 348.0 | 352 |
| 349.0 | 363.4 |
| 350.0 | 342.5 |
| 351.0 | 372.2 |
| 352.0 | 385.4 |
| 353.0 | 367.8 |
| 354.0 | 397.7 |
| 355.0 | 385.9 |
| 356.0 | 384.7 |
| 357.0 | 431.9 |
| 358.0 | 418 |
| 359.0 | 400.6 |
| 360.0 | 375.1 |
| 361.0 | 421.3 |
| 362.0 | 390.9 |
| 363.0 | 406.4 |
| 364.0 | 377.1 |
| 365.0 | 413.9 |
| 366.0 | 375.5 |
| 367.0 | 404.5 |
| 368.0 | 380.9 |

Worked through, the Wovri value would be 325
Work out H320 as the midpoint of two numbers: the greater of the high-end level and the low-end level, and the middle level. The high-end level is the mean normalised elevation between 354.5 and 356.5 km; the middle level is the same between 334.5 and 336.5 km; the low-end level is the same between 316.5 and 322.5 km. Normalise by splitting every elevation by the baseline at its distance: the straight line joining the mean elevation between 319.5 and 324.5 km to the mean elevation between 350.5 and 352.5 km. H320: 1.03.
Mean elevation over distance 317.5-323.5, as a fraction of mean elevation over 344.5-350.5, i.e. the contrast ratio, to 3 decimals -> 0.936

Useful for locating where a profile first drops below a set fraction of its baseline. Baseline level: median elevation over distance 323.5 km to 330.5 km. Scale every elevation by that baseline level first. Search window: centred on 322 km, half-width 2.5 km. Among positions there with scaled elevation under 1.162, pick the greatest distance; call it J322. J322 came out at 324.0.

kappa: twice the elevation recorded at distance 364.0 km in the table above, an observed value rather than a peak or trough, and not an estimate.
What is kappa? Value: 754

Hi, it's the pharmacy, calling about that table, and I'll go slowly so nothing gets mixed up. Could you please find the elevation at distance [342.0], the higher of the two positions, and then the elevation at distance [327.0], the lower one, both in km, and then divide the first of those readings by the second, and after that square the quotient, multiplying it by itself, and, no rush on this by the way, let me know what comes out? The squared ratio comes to 1.40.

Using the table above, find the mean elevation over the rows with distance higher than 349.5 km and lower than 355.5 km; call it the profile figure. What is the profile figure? 375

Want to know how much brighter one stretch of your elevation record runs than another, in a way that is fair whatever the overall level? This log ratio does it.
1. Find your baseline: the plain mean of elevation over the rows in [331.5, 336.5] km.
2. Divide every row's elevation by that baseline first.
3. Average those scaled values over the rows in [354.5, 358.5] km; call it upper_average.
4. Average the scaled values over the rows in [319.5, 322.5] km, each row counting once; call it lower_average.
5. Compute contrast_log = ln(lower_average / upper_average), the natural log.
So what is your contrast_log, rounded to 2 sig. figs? -0.20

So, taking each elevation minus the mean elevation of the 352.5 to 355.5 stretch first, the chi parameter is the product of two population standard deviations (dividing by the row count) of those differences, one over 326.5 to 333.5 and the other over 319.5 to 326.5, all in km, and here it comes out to 146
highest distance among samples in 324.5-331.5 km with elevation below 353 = 330.0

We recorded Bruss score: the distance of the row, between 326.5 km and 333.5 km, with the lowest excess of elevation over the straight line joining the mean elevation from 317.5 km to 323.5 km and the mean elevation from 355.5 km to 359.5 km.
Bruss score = 330.0 km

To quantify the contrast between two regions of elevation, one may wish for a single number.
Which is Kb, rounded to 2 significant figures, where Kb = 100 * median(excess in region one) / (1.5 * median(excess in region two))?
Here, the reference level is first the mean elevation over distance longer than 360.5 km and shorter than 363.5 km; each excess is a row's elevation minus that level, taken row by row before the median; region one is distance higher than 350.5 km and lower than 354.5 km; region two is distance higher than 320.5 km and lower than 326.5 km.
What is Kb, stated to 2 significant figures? 22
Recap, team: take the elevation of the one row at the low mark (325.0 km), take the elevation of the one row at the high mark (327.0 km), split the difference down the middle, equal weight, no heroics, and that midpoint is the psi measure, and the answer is 332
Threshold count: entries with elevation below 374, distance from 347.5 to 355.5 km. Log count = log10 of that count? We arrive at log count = 0.70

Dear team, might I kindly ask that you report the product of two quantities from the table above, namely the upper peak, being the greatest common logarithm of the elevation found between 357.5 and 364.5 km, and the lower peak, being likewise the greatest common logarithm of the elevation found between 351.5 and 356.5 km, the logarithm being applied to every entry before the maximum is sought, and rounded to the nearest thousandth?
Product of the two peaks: 6.823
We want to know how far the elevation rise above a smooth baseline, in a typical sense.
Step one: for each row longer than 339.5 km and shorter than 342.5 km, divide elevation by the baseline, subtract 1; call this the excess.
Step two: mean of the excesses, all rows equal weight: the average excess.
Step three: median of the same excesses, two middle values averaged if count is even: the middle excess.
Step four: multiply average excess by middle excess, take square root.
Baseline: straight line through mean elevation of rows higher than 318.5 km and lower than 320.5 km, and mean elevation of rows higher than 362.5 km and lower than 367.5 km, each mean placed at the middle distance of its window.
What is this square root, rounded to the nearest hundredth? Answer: 0.03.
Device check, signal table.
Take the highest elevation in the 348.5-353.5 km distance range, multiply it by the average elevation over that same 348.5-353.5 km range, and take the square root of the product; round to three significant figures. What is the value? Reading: 376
